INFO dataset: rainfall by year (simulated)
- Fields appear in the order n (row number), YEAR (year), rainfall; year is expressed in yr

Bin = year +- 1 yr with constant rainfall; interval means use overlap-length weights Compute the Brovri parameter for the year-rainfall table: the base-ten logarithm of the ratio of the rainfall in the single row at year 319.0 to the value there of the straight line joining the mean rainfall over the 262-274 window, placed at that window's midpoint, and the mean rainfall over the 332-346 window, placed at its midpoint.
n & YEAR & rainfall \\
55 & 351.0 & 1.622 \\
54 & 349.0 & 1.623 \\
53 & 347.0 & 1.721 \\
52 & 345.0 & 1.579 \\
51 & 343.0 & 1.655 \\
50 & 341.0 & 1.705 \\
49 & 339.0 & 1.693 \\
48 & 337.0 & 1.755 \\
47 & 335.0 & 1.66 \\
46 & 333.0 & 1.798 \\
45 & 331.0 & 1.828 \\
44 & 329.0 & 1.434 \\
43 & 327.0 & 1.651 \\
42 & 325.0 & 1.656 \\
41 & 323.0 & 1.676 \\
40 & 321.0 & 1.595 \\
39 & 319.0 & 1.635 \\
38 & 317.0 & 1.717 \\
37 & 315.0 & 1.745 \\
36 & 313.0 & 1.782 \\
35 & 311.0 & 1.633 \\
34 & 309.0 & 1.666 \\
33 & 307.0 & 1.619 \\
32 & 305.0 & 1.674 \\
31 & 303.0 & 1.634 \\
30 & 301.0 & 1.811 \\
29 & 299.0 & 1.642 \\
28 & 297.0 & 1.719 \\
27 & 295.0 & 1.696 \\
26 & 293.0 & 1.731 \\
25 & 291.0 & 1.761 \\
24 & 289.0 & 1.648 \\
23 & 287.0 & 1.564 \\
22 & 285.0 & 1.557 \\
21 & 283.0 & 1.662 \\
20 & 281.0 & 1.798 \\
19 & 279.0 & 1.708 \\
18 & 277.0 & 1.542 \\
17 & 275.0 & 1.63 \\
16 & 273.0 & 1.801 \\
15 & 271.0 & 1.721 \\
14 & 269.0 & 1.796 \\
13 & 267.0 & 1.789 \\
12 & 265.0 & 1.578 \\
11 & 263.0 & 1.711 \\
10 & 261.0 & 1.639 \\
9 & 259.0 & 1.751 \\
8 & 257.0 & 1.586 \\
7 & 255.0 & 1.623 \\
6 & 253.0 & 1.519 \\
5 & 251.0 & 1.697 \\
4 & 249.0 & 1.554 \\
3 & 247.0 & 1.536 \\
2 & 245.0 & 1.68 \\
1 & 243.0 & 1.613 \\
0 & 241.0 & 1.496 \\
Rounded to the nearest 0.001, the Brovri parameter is -0.018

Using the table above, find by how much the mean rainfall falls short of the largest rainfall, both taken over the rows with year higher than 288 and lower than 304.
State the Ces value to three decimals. 0.106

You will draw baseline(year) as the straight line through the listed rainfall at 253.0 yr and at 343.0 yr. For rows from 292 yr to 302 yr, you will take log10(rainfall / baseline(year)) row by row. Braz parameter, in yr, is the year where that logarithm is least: 299.0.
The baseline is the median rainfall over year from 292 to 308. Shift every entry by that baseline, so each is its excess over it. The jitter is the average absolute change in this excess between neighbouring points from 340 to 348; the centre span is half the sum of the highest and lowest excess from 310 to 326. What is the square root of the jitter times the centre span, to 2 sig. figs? 0.018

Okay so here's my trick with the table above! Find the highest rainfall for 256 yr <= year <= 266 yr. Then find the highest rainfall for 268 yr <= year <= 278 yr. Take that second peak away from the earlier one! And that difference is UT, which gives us -0.05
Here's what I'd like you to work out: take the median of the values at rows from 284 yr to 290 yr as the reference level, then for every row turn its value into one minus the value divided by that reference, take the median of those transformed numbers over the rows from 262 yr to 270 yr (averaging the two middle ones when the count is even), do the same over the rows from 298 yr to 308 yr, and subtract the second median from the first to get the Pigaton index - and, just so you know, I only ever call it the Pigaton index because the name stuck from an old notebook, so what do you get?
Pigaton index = -0.07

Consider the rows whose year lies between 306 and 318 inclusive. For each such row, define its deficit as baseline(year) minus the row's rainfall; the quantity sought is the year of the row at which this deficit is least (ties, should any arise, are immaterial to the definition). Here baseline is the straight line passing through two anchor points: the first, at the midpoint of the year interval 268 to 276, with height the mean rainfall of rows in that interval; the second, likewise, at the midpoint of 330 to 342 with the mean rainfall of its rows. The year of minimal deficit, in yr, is 313.0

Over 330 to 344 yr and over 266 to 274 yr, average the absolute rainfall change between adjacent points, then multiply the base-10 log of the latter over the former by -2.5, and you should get 0.19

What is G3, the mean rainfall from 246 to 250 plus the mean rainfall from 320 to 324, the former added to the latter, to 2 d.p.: 3.18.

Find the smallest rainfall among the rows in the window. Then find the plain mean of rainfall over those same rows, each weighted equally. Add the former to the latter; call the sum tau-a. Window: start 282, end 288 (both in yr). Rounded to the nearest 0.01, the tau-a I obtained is 3.15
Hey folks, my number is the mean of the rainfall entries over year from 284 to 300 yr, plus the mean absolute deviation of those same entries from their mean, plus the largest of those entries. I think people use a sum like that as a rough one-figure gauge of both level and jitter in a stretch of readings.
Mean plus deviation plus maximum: 3.49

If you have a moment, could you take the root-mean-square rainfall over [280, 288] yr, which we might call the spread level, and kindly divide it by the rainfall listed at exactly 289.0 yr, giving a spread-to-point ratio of 1.00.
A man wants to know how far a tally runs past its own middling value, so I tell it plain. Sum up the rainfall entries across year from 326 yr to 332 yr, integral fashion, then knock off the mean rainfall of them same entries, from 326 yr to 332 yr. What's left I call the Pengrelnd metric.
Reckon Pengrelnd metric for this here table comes 8.19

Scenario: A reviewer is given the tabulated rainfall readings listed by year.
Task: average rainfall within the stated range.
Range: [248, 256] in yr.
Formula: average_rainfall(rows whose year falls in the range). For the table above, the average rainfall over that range 1.60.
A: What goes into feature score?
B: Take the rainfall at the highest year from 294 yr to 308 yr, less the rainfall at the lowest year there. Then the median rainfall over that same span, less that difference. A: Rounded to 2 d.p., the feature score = 1.75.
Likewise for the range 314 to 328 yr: 1.75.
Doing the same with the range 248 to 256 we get 1.52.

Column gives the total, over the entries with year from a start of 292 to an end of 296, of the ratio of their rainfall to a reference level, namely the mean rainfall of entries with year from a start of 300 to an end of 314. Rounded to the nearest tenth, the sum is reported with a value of 2.0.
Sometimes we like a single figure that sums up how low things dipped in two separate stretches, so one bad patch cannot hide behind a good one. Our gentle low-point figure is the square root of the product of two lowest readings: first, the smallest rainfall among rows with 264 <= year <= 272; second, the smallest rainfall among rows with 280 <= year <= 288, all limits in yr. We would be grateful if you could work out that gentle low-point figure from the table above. 1.57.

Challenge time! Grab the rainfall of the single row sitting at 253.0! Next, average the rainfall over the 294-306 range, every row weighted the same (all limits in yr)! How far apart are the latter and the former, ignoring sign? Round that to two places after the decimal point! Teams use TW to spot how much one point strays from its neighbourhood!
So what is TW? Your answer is 0.18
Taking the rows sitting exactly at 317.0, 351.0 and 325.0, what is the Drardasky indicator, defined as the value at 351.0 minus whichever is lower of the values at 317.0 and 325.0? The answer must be -0.034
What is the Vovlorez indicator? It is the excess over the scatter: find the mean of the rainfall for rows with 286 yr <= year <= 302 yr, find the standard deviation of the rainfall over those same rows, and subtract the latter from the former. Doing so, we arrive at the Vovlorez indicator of 1.62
